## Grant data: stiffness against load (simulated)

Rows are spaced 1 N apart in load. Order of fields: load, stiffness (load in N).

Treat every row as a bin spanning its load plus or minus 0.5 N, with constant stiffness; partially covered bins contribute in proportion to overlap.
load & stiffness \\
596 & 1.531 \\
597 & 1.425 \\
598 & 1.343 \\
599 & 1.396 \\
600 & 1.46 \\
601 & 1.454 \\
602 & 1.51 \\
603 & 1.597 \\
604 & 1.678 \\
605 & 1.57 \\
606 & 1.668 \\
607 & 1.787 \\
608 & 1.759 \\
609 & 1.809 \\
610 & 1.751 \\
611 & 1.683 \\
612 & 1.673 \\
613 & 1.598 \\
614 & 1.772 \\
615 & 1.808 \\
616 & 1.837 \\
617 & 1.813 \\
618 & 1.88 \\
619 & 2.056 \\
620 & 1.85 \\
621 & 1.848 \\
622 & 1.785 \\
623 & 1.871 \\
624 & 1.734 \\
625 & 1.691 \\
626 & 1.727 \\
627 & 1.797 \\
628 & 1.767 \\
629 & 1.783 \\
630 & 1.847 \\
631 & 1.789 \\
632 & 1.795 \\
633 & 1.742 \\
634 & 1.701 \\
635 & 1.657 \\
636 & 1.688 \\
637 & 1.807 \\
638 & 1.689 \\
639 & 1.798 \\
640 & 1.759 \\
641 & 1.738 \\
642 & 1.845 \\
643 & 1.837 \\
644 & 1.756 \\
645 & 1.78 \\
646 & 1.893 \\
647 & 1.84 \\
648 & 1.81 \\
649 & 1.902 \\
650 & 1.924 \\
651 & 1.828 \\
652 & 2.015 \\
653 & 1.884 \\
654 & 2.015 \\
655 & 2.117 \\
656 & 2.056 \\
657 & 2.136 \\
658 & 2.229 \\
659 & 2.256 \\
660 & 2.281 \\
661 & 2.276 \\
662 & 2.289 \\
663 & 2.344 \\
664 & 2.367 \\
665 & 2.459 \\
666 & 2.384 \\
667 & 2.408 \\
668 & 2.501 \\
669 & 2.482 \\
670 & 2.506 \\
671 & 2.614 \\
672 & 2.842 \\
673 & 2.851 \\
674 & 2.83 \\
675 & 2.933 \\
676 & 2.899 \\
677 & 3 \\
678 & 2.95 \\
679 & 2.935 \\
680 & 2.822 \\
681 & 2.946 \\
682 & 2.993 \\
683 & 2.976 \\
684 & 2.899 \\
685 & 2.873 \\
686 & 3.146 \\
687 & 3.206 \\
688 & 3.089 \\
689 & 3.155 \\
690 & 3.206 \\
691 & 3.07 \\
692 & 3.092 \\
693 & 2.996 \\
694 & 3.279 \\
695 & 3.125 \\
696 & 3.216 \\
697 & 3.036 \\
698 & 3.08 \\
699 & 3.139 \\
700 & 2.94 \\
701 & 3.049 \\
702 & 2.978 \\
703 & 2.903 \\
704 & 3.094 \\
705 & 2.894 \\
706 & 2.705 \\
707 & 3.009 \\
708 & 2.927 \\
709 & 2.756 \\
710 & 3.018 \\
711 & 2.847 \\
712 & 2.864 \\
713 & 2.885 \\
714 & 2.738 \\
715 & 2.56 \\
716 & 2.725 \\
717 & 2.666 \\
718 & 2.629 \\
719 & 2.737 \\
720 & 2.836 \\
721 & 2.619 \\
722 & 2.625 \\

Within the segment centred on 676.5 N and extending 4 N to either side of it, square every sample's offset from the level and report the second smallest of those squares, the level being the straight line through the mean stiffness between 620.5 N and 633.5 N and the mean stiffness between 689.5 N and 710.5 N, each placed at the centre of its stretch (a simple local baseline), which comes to 0.061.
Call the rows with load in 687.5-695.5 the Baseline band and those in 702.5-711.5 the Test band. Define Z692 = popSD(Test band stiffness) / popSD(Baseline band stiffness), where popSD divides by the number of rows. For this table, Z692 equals 1.45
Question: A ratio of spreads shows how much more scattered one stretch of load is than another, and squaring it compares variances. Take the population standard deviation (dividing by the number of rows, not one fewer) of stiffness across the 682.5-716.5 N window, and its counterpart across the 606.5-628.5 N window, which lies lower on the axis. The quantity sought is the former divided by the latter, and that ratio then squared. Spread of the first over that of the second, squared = 3.3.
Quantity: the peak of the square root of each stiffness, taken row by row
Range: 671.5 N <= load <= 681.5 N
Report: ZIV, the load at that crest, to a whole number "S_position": 677 N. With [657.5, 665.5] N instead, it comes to 665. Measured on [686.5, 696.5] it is 694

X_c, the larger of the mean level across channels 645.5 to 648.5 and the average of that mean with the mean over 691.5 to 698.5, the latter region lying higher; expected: 2.48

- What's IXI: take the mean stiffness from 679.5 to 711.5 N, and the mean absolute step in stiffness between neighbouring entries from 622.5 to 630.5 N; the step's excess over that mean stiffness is -3.0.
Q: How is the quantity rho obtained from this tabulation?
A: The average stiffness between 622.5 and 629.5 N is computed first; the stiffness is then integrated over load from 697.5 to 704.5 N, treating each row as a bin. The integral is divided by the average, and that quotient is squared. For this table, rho 144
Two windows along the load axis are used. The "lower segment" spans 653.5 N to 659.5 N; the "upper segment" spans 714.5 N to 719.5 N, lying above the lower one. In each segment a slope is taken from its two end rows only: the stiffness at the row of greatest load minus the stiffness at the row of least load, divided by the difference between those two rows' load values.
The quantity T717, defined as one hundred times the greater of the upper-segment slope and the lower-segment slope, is 4.8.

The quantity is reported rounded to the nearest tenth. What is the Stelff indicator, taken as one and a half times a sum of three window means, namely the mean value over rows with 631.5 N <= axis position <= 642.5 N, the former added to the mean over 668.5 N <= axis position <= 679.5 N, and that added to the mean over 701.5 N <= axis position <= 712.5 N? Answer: 11.2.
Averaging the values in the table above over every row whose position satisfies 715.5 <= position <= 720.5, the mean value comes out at 2.72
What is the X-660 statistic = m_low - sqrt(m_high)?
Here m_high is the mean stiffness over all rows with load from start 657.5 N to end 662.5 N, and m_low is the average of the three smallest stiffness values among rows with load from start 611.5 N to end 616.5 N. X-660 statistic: 0.18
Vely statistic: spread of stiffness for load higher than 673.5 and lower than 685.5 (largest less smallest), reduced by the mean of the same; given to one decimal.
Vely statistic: -2.7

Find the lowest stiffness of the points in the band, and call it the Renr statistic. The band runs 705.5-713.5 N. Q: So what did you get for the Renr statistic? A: 2.705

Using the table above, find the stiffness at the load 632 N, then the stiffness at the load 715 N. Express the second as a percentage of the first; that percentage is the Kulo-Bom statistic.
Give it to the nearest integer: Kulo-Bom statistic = 143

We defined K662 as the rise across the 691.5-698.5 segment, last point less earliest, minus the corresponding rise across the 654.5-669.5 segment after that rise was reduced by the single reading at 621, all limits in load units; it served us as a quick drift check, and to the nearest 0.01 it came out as 1.47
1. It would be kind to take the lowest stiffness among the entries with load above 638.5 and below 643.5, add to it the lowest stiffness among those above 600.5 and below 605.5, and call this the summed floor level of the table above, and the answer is 3.2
